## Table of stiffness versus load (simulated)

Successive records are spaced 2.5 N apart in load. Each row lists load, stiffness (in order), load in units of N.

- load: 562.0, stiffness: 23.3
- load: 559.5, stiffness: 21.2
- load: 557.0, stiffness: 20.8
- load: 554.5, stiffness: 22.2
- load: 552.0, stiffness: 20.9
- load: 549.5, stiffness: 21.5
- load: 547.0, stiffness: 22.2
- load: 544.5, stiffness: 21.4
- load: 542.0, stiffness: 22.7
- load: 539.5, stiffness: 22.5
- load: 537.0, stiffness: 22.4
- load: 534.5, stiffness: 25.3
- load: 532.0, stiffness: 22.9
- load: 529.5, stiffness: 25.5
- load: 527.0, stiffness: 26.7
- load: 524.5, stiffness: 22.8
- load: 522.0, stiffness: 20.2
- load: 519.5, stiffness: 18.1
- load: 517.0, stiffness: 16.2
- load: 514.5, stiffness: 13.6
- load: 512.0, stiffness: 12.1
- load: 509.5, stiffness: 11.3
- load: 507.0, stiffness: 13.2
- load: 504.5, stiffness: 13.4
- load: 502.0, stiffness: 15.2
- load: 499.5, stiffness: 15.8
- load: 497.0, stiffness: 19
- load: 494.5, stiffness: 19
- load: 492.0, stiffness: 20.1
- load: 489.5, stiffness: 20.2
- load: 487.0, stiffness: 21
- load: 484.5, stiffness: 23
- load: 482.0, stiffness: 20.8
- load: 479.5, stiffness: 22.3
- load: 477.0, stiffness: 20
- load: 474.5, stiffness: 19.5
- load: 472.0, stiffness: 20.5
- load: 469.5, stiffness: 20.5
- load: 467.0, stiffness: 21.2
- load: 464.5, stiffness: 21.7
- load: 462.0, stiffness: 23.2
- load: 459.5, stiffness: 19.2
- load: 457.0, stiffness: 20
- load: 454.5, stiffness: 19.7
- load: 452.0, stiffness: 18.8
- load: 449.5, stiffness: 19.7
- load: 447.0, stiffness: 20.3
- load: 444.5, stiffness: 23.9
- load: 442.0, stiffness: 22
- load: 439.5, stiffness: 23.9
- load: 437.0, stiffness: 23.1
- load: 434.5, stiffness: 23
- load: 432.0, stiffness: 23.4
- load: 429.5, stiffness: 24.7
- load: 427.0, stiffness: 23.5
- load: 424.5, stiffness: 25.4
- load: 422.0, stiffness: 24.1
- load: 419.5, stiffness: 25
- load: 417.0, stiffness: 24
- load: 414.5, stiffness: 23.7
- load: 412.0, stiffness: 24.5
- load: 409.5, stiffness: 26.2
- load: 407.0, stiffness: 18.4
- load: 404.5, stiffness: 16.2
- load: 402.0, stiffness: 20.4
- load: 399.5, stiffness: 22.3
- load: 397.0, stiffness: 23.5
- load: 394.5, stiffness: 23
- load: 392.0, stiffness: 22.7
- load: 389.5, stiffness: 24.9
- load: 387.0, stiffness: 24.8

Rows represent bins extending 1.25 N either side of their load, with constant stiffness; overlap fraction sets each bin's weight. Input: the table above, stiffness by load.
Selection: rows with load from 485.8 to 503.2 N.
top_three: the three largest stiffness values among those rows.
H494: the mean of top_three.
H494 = 20.4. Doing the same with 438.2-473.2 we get 23.7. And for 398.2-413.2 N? 24.3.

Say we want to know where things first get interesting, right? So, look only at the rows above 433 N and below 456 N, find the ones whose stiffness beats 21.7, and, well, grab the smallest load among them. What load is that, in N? 434.5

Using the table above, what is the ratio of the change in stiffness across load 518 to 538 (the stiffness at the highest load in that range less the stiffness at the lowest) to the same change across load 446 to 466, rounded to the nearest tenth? 3.1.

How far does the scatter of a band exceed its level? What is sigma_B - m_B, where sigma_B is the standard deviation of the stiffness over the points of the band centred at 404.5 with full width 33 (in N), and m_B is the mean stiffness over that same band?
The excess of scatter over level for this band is -20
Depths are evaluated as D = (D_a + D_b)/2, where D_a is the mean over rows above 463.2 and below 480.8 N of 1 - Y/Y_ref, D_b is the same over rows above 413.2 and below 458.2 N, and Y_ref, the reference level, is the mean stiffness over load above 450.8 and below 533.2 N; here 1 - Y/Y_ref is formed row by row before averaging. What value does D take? -0.13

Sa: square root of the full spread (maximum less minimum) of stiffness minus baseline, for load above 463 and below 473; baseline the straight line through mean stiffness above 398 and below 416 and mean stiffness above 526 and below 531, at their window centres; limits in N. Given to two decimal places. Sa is 1.21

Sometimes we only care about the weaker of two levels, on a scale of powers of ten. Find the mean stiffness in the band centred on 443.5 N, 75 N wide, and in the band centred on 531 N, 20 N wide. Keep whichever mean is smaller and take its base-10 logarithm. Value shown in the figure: 1.35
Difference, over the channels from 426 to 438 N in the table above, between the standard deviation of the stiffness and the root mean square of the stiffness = -22.9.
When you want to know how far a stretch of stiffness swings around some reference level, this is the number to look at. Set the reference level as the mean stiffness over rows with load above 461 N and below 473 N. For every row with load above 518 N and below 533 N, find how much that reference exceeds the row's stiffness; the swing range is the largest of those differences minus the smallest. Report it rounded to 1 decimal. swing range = 8.6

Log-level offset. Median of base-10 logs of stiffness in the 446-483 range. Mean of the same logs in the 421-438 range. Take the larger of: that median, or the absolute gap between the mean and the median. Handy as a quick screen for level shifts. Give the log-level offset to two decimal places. 1.31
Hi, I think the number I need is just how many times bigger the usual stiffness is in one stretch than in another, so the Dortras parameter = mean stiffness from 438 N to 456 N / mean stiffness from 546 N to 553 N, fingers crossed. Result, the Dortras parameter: 0.98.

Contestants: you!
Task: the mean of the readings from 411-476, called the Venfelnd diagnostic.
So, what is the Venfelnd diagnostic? 22.2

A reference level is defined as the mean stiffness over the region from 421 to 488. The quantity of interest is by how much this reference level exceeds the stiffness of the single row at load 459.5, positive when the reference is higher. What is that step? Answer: 2.6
